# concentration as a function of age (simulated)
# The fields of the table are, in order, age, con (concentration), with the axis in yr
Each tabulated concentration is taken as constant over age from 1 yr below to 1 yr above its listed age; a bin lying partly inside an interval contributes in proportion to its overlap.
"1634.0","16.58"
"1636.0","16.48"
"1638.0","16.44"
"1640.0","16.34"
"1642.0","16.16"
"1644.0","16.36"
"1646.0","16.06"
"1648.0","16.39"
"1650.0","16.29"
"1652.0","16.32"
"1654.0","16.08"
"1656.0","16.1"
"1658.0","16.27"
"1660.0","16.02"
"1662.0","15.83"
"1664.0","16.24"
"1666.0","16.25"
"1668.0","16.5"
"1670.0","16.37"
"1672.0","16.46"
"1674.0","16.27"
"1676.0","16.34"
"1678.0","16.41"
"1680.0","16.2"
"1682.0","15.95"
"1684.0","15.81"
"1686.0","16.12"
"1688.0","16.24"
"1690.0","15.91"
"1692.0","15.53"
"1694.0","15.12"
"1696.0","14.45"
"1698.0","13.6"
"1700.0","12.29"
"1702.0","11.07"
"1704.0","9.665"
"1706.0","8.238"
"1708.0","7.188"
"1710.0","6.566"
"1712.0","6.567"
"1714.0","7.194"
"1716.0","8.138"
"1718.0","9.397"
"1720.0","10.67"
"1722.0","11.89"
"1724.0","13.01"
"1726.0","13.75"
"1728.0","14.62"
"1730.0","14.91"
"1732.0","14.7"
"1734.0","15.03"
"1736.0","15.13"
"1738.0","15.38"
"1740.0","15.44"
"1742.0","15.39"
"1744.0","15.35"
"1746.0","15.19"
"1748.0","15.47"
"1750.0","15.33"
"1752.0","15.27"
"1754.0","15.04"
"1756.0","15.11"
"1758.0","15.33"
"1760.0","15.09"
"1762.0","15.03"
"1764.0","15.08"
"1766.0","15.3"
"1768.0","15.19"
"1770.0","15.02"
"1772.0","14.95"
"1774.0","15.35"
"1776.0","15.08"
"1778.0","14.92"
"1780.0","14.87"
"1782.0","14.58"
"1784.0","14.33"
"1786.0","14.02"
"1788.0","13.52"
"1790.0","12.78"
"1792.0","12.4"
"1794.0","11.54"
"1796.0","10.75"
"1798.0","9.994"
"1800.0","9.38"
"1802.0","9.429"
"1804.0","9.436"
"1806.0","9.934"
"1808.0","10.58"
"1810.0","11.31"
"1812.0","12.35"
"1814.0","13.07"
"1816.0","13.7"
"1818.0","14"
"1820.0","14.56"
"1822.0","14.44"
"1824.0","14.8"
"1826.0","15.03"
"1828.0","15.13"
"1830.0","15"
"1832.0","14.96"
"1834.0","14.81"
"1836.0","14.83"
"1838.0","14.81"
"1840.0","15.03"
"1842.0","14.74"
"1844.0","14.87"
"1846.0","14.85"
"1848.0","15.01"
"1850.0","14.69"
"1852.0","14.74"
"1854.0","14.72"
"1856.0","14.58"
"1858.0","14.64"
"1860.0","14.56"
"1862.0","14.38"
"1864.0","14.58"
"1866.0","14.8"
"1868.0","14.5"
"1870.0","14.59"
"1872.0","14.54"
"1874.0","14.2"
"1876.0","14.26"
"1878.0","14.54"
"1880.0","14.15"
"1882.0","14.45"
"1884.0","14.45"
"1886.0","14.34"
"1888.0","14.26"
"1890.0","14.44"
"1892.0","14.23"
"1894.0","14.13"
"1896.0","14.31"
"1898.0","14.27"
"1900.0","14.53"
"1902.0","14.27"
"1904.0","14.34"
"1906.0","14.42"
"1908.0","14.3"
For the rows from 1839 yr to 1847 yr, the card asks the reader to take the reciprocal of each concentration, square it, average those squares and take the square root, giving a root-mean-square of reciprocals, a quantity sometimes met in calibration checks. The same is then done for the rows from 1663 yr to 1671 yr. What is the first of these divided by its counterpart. 1.10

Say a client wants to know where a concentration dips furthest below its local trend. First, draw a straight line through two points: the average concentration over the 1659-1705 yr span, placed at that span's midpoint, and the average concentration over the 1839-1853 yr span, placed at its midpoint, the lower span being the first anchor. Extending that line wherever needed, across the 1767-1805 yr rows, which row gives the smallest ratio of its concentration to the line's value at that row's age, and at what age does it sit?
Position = 1800.0 yr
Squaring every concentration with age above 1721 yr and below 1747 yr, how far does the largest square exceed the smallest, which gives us 97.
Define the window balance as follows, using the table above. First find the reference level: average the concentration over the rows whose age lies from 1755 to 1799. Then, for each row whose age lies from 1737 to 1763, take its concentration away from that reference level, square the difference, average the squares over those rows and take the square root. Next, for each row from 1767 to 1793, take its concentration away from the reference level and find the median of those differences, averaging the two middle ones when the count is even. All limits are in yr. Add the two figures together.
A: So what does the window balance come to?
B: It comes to 0.4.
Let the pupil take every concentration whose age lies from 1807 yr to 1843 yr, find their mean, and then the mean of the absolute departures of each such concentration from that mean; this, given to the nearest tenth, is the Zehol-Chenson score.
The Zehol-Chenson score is 1.0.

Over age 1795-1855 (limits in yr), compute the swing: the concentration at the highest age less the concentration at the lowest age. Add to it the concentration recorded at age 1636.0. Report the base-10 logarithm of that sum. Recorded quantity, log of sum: 1.31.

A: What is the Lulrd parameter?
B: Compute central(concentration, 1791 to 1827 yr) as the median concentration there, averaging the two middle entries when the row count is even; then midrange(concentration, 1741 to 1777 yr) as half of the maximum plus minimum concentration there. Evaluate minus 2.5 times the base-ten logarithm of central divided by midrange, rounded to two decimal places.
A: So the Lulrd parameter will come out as 0.26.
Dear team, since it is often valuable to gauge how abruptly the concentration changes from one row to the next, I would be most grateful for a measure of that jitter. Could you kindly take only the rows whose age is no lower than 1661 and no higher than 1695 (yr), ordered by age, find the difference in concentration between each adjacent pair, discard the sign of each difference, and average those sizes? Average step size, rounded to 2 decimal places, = 0.21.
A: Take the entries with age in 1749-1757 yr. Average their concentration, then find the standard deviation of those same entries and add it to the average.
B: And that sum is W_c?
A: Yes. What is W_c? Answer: 15.3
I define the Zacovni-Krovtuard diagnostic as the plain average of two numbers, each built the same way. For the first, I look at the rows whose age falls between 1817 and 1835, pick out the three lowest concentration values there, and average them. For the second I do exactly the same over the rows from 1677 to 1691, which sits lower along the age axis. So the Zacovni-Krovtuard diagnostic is 15.1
